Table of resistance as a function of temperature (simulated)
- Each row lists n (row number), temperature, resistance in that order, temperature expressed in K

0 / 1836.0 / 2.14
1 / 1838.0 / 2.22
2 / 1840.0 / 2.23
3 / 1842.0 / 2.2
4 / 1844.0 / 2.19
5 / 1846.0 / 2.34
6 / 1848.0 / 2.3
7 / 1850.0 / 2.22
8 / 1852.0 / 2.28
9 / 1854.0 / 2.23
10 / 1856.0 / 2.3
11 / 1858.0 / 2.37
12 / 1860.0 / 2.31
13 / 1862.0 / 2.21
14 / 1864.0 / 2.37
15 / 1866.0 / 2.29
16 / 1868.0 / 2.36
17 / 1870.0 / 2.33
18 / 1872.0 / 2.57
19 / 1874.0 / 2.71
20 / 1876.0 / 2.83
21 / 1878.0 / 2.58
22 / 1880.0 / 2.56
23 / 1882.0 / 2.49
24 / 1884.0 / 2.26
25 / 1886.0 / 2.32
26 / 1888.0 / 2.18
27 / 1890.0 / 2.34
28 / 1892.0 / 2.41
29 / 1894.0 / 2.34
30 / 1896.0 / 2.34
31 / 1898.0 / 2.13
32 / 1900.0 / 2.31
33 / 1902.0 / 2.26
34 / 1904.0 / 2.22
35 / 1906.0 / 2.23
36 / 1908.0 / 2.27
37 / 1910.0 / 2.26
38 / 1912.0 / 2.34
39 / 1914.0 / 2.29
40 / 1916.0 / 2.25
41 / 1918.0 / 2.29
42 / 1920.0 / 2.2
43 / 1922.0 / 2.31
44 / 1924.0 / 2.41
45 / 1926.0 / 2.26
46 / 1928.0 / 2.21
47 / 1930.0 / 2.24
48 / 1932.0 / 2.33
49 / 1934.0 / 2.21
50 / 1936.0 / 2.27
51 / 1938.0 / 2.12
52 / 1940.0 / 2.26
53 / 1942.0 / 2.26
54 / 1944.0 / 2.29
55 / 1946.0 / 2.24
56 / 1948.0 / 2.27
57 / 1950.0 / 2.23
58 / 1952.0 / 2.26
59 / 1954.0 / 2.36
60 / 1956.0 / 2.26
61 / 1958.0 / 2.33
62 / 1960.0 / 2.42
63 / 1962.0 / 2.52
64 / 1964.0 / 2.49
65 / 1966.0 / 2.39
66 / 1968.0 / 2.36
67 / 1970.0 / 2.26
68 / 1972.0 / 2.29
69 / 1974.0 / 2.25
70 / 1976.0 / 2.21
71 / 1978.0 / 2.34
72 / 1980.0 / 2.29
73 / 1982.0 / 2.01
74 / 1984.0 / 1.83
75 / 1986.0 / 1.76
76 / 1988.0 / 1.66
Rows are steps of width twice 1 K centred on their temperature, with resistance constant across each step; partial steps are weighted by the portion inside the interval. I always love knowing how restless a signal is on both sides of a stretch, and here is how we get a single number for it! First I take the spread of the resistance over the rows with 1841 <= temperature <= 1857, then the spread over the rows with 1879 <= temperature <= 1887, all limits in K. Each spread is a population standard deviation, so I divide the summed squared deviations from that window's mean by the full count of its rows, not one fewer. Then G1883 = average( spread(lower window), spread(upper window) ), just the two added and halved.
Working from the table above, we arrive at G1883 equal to 0.09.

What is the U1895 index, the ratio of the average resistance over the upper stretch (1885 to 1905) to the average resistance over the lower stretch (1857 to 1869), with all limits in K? 0.99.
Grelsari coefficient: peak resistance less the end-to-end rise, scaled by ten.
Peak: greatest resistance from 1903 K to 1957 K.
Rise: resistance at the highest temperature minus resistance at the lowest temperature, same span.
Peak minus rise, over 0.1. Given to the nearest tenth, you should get 23.7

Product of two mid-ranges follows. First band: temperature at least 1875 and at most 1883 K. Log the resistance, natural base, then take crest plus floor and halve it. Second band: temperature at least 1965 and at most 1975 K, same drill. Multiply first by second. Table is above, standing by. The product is 0.82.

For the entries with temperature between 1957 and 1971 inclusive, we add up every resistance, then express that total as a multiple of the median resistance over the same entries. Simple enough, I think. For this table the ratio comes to 7.02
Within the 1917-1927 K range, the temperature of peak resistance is 1924.0 K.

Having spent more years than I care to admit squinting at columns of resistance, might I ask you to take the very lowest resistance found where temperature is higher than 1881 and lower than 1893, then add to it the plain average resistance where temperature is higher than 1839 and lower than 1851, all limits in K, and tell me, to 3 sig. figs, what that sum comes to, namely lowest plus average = 4.43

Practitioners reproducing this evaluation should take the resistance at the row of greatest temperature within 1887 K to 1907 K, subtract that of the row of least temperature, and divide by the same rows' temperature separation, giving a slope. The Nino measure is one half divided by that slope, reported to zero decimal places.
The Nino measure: 180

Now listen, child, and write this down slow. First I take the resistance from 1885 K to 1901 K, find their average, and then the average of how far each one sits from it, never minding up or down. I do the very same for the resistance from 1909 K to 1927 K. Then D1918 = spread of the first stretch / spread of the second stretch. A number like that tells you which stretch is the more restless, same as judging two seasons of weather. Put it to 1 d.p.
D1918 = 1.7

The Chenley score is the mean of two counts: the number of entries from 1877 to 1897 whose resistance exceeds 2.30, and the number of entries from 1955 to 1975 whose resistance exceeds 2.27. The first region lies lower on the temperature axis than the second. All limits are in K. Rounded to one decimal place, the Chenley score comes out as 7.5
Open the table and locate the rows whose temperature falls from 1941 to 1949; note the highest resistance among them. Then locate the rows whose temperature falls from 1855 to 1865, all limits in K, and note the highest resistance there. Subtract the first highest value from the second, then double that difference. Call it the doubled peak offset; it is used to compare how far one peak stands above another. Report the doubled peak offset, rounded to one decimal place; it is 0.2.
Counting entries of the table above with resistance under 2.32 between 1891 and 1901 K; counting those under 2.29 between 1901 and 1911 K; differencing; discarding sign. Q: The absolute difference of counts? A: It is 3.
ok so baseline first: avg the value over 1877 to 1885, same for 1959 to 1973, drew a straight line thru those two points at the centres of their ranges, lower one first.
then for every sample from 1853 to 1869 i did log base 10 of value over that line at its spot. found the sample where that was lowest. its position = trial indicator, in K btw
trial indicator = 1862.0 K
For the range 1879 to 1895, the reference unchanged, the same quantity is 1888.0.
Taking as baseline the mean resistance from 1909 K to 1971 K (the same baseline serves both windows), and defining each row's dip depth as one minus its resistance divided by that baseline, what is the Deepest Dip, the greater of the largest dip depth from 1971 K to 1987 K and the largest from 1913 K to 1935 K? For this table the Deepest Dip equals 0.234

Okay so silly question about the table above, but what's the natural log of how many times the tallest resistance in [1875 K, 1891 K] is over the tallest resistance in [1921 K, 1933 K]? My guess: 0.161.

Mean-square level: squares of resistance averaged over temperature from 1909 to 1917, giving 5.2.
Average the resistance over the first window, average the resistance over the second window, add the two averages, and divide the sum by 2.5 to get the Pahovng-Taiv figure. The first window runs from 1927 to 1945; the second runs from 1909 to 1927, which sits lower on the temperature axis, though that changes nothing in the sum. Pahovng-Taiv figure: 1.81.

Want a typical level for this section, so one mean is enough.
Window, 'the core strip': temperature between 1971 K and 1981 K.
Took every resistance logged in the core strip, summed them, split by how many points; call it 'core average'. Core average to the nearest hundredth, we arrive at 2.28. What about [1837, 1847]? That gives 2.24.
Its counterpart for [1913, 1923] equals 2.27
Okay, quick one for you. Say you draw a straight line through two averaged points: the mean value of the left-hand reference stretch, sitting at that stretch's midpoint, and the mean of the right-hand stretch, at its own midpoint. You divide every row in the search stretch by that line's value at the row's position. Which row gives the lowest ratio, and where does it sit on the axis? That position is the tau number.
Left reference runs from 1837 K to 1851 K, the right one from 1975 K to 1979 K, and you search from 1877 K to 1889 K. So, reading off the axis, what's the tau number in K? 1888.0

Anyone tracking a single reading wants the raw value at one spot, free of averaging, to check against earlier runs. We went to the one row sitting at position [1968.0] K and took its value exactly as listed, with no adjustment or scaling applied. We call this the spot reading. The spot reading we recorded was 2.36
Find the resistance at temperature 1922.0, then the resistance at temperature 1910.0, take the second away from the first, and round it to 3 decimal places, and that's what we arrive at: 0.050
